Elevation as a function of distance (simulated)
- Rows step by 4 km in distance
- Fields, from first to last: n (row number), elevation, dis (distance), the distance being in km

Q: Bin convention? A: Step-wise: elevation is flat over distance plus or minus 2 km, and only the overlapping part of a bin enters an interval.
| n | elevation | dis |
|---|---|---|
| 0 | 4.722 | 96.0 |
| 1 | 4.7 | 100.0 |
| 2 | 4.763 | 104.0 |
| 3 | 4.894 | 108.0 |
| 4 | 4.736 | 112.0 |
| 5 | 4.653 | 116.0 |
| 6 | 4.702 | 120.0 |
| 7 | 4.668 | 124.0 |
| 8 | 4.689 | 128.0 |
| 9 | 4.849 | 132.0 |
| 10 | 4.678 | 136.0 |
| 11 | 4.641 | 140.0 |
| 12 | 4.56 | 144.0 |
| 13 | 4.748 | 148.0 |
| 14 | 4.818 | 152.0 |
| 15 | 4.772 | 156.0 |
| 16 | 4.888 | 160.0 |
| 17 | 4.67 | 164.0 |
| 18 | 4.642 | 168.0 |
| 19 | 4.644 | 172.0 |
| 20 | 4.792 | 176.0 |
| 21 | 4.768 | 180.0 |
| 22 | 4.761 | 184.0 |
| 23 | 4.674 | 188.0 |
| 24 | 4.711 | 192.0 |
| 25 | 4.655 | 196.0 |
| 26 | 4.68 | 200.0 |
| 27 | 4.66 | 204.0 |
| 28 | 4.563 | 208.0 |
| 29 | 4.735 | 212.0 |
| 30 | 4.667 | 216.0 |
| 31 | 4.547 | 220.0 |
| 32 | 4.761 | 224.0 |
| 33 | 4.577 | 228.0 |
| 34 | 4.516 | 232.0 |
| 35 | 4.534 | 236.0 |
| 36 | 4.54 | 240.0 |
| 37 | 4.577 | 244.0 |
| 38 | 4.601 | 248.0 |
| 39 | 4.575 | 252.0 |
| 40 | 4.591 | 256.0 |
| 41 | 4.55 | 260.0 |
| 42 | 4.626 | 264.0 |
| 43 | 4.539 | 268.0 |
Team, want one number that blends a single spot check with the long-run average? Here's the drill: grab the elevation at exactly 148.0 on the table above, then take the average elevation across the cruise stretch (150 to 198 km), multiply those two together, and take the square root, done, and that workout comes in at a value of 4.74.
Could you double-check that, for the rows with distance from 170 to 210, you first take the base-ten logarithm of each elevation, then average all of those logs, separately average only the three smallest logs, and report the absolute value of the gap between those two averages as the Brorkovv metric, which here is 0.0065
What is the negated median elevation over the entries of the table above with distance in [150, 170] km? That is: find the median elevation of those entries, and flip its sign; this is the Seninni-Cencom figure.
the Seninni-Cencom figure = -4.77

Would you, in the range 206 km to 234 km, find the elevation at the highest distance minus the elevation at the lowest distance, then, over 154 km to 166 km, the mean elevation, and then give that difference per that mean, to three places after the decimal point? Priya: -0.010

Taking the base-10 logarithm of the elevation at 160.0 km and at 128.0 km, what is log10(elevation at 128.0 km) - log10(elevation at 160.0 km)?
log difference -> -0.018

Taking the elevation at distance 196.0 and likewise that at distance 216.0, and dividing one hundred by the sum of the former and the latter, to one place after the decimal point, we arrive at 10.7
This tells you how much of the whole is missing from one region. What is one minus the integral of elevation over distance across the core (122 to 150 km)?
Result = -130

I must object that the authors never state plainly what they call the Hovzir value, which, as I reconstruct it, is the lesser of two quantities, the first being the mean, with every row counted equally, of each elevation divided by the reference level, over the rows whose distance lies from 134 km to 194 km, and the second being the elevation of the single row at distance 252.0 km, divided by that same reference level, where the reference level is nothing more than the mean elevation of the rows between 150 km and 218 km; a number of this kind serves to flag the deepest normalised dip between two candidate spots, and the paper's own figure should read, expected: 0.971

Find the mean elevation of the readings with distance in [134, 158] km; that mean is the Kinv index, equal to 4.70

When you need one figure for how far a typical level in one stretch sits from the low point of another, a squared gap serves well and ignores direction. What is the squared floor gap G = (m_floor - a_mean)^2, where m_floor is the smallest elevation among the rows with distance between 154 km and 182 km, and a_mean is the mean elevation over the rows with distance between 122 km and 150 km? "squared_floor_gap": 0.002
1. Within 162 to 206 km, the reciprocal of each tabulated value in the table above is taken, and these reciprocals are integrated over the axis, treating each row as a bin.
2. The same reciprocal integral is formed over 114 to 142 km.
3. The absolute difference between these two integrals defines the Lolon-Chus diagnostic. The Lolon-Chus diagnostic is 3.41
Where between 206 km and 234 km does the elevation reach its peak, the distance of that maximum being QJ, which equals 224.0 km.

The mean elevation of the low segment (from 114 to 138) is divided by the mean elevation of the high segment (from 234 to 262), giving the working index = 1.03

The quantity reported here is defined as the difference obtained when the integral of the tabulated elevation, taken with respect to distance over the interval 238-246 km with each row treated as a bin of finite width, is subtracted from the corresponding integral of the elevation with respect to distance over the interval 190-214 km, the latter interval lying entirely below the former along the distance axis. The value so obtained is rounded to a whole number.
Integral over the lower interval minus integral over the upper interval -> 76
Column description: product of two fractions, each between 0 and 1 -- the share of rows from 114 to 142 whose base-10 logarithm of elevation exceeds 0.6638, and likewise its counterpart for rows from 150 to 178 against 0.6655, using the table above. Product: 1.0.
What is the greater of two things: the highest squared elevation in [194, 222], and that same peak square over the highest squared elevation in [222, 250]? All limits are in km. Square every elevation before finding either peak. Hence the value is 22.4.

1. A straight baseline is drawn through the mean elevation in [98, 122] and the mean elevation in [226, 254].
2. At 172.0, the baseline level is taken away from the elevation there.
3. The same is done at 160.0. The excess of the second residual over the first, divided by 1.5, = 0.15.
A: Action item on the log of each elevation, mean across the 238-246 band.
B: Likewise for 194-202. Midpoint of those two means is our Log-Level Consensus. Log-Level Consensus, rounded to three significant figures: 0.664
